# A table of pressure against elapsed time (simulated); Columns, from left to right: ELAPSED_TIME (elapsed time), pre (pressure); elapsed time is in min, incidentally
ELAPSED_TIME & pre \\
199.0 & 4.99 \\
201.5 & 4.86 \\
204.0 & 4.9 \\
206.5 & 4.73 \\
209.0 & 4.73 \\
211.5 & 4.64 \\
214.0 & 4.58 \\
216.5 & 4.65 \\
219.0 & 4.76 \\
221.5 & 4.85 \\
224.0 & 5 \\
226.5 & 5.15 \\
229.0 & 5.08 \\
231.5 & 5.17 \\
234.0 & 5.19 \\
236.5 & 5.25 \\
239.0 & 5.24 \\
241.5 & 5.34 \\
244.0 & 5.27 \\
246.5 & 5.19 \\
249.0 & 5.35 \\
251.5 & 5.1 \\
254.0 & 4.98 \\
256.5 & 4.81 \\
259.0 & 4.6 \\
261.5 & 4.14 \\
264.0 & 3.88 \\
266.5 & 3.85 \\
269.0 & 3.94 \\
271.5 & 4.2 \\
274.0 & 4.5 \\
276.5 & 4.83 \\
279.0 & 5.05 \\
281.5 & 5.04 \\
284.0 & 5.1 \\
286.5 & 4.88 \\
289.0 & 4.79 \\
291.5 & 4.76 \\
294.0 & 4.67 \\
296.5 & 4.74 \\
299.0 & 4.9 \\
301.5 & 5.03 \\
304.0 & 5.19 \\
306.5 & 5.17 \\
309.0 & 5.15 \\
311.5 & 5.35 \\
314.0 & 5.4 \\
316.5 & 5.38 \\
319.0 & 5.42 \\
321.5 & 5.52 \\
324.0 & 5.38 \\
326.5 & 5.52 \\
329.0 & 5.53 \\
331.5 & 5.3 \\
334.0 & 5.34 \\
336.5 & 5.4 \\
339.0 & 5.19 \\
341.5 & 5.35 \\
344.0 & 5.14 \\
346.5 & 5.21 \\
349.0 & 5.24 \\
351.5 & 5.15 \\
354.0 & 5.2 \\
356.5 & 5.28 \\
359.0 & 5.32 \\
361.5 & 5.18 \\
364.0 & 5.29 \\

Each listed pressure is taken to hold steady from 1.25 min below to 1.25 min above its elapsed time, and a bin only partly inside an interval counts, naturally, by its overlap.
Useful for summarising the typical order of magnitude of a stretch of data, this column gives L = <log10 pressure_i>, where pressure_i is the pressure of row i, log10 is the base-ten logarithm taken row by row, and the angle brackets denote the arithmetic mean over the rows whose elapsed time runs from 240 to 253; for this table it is 0.720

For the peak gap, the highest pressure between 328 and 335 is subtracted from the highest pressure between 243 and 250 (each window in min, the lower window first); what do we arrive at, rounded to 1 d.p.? -0.2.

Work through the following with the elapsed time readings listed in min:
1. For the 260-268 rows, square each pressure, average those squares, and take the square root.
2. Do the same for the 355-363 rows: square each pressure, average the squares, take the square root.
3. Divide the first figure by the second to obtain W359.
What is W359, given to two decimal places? 0.75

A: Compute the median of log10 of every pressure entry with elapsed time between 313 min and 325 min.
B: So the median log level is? 0.732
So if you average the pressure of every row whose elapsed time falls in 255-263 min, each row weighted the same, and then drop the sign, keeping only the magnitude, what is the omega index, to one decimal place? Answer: 4.5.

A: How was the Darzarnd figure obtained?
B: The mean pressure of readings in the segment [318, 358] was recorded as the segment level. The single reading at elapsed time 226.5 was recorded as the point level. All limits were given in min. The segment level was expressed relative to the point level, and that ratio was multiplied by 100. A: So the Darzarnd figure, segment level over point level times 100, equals 103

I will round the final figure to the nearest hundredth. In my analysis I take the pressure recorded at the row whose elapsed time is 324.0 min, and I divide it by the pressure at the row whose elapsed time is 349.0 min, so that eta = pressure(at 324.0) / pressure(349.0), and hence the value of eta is 1.03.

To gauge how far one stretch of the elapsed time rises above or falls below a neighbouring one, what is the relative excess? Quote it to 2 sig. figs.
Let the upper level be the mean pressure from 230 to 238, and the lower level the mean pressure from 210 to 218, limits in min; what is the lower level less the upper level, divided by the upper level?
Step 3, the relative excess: -0.11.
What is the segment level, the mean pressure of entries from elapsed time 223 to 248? 5.2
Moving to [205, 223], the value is 4.7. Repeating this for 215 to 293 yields 4.8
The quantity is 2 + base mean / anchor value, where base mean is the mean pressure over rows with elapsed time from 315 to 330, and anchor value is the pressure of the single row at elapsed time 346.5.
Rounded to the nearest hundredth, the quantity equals 3.05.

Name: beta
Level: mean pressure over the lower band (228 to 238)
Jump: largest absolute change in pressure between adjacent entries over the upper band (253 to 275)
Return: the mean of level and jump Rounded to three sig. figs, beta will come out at 2.82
